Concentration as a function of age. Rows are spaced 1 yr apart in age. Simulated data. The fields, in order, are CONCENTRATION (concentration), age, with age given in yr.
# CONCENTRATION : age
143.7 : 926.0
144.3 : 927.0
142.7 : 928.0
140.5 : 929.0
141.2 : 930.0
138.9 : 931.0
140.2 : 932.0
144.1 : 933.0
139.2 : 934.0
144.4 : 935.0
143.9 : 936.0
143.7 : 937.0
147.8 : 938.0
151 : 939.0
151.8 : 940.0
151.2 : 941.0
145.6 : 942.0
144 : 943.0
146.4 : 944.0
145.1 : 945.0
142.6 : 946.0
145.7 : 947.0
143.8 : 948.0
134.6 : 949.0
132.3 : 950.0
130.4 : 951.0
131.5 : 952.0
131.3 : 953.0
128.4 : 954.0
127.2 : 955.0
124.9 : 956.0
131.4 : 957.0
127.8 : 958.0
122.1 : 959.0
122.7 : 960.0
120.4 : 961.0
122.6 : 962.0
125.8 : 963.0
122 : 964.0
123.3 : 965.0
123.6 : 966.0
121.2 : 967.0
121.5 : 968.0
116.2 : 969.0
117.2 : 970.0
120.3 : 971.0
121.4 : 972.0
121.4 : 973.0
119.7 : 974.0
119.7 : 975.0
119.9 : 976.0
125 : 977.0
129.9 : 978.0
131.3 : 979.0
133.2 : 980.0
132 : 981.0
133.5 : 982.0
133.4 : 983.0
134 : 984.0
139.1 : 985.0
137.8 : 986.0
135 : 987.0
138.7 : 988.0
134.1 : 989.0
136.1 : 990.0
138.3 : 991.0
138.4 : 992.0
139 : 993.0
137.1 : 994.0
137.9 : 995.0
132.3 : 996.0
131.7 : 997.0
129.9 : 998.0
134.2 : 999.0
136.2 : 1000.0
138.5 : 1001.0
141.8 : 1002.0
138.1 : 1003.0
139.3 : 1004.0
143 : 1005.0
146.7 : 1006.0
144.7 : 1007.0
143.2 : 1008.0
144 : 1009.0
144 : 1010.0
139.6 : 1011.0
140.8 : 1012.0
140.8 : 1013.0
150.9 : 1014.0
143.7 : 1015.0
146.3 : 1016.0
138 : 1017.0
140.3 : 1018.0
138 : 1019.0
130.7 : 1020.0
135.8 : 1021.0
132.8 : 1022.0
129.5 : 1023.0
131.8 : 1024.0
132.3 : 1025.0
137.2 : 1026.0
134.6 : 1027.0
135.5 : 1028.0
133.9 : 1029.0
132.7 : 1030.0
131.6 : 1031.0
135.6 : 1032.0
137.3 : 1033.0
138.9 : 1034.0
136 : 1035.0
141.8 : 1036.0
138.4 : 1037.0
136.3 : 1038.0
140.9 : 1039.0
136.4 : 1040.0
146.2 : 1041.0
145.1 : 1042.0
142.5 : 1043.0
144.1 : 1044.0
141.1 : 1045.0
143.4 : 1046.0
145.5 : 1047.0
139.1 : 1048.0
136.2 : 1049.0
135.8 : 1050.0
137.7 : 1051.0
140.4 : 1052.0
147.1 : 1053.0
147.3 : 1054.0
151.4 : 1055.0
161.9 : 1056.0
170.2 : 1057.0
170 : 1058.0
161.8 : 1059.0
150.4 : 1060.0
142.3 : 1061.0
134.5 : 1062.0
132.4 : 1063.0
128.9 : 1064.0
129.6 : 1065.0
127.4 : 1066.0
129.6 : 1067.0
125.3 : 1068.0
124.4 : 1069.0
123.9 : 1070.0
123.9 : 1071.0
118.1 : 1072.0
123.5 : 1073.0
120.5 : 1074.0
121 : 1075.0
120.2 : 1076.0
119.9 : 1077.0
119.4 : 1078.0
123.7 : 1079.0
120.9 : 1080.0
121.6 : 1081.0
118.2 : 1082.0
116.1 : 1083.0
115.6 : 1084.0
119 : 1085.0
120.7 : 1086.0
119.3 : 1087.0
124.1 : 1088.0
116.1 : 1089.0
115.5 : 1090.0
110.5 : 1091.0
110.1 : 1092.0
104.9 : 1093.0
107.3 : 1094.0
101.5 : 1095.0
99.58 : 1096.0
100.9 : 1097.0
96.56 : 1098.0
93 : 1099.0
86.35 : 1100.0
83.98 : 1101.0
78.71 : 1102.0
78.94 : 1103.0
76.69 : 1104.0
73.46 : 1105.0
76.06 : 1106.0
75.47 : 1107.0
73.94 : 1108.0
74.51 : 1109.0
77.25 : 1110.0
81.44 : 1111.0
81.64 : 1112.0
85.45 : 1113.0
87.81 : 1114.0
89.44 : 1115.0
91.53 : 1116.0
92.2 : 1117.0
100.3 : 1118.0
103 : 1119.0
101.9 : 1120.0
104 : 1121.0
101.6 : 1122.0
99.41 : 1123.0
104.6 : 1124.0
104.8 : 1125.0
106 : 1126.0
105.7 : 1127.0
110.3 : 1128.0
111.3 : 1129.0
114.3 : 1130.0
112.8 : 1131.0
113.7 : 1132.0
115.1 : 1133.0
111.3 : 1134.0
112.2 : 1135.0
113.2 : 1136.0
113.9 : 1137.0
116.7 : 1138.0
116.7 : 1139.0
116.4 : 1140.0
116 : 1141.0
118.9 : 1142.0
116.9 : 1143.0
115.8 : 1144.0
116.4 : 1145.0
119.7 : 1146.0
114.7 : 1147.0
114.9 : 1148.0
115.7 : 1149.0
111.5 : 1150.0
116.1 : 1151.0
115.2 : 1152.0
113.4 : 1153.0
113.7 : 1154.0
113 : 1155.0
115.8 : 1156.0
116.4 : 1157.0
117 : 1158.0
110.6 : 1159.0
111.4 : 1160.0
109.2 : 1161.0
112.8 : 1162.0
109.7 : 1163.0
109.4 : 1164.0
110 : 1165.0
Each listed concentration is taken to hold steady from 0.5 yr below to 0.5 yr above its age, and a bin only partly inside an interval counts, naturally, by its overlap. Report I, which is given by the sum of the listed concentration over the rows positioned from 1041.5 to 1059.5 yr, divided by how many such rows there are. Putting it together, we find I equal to 148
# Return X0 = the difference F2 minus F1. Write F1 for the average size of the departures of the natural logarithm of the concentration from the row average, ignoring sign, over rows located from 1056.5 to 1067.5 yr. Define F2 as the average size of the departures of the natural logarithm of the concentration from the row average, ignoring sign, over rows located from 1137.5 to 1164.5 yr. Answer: -0.08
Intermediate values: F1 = 0.097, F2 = 0.02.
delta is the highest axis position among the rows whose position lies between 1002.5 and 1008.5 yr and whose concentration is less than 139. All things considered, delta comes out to 1003.0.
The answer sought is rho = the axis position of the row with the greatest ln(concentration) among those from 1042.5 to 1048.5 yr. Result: 1047.0 yr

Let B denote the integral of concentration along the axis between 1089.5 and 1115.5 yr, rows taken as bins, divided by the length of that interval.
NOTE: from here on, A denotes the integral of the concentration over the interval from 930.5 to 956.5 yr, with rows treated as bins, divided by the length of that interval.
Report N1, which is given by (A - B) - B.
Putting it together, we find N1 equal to -38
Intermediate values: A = 140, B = 89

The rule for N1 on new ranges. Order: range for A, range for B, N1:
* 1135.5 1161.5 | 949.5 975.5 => -133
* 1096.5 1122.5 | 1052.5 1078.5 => -184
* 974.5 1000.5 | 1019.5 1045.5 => -140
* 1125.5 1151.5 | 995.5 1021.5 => -165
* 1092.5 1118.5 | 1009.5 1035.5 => -187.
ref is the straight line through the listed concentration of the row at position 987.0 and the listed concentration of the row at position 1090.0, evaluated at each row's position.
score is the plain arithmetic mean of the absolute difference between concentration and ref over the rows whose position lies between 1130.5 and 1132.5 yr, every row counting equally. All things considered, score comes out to 6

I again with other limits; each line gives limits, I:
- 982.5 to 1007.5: 137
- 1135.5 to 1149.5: 116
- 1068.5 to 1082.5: 121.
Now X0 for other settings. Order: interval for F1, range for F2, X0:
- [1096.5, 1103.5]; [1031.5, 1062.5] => -0.03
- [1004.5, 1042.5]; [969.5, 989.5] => 0.02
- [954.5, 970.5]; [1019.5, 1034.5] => -0.01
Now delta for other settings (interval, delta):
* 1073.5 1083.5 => 1083.0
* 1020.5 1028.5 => 1028.0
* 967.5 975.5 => 975.0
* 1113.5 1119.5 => 1119.0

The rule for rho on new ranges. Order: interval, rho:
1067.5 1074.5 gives 1068.0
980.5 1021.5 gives 1014.0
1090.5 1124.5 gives 1091.0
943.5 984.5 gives 944.0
